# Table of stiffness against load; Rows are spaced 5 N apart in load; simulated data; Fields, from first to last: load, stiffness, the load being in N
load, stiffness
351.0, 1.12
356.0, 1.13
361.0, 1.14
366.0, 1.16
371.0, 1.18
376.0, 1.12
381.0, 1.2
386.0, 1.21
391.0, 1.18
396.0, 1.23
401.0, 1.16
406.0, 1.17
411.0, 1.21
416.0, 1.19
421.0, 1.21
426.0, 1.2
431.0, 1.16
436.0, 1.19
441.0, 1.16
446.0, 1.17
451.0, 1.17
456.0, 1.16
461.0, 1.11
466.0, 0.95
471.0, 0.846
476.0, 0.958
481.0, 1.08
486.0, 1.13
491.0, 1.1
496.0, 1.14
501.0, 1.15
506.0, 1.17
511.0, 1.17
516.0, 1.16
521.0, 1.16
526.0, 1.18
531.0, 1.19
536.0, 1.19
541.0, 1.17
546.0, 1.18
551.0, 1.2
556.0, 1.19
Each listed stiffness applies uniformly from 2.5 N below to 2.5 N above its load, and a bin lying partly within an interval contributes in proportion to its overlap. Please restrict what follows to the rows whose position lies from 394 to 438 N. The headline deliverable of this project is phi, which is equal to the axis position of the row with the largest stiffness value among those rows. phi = 396.0 N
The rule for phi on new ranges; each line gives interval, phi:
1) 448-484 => 451.0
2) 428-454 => 436.0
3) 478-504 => 501.0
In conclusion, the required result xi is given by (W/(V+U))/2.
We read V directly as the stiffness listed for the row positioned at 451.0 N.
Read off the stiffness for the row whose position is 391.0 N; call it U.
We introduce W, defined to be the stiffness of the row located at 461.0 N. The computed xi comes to 0.236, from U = 1.18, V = 1.17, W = 1.11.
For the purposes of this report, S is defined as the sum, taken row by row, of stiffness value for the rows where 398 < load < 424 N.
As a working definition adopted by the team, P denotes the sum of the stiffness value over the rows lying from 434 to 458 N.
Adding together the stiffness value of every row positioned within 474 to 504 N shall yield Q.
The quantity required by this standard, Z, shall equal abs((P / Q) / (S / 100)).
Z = 15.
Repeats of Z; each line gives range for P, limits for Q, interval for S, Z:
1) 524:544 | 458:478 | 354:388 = 15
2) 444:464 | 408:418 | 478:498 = 43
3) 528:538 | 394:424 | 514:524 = 14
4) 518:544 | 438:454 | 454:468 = 52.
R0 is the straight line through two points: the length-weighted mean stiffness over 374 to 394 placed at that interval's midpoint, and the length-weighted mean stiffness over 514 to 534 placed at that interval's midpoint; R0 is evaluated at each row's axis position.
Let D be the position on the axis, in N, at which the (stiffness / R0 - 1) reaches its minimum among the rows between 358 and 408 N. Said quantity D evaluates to 376.0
